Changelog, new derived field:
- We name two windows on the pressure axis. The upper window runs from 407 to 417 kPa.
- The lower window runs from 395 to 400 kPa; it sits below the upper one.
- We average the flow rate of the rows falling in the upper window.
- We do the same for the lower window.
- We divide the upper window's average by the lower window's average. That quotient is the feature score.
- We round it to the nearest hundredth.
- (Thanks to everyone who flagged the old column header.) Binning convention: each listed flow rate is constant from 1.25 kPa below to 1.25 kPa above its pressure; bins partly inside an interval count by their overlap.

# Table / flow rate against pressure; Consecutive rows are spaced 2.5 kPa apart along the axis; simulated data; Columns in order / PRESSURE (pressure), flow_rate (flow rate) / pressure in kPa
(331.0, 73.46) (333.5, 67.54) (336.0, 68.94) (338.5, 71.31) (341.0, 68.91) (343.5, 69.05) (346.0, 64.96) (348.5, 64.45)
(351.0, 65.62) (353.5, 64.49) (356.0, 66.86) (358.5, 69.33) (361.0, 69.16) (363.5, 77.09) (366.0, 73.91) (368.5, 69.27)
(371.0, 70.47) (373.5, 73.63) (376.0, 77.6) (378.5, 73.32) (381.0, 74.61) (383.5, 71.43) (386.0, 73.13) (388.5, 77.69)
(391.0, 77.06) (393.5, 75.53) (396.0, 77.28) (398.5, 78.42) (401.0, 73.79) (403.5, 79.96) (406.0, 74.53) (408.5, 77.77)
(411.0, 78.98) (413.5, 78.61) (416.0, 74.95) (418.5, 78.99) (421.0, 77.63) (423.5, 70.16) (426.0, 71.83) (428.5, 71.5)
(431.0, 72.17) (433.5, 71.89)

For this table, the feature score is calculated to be 1.00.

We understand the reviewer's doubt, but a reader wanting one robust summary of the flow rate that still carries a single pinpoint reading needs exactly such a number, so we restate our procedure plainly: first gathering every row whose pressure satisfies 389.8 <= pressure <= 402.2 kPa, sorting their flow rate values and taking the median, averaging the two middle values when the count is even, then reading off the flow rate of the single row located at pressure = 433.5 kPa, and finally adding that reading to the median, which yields 149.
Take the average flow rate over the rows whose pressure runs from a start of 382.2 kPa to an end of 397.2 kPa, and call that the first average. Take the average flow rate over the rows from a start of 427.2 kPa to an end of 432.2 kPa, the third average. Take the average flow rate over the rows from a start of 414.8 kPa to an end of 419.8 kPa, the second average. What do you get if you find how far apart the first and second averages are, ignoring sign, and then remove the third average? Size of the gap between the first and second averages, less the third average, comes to -70.2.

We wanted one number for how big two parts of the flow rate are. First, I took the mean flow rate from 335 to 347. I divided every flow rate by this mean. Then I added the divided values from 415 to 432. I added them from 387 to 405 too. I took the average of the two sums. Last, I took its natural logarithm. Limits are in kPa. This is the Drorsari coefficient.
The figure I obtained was 2.04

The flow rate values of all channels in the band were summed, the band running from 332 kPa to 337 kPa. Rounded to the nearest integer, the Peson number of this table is 136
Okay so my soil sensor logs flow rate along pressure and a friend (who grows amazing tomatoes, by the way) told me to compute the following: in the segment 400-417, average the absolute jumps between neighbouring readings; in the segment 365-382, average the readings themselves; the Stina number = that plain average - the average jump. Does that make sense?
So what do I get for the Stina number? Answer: 69.9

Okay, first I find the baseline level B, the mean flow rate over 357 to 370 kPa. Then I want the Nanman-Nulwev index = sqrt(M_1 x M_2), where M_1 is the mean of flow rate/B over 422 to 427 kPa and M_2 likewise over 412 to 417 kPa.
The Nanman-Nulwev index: 1.03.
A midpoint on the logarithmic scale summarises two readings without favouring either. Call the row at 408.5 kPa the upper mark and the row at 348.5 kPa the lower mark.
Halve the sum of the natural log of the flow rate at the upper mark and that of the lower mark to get 4.26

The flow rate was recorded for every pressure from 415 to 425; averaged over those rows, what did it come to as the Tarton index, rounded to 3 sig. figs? 75.4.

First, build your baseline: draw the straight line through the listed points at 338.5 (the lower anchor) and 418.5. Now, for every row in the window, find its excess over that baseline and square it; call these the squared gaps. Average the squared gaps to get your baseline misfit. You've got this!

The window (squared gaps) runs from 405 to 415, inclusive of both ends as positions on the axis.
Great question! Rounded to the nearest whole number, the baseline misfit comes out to 3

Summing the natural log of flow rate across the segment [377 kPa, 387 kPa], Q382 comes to 17.17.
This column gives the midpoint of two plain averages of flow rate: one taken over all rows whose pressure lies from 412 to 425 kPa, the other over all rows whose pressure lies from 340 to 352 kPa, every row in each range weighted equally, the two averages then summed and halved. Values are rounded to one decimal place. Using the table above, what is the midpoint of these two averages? 71.3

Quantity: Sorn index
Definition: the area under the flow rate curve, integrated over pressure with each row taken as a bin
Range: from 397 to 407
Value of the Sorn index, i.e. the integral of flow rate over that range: 767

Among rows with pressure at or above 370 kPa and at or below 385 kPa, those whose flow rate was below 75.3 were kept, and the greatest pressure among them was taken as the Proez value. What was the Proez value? 383.5 kPa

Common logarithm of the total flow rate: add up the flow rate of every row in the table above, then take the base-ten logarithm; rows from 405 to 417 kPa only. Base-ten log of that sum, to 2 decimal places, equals 2.59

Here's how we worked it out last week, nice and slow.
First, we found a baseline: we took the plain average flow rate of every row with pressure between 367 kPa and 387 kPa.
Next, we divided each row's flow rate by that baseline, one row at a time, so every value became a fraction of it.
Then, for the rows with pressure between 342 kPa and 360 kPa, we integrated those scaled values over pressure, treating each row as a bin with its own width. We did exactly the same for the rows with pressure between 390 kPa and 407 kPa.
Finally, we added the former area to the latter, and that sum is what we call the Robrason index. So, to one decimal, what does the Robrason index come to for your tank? 34.3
